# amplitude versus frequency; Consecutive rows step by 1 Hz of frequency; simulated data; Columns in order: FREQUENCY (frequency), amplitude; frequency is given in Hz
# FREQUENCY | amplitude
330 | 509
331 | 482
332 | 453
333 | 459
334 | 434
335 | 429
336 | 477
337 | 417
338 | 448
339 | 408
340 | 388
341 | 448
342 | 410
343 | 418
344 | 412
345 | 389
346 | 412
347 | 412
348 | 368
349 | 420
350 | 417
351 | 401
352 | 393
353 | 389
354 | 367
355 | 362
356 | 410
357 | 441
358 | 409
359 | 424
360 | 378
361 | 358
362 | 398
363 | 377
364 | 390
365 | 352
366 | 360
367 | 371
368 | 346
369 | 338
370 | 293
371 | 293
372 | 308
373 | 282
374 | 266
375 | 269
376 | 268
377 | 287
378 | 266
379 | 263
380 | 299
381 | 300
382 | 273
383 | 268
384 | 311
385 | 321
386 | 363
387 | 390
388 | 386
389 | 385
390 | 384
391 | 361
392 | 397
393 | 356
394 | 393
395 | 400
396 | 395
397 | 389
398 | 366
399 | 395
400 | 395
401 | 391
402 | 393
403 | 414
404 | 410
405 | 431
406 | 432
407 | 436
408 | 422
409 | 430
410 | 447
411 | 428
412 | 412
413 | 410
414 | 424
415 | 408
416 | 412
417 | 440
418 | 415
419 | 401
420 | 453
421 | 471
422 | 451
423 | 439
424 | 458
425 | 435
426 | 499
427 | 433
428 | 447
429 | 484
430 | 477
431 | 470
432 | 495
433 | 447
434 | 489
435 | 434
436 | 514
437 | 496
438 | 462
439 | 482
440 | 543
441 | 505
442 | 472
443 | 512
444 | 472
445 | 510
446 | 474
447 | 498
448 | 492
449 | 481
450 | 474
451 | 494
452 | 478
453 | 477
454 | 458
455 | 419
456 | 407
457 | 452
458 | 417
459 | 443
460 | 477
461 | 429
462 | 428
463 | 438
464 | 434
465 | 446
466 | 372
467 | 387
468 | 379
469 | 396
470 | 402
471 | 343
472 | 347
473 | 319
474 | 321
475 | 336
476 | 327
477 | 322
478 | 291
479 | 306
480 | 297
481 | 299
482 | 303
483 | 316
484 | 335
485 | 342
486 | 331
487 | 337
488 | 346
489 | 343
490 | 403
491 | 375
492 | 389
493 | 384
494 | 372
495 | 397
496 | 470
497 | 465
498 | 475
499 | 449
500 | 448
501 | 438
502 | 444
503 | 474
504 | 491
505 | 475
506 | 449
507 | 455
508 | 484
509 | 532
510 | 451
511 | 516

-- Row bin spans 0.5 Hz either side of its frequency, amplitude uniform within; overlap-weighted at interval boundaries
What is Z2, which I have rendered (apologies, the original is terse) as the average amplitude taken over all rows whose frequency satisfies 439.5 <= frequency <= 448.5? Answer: 498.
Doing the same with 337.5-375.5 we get 377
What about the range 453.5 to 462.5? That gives 437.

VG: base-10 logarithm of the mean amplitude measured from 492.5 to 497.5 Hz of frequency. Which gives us 2.62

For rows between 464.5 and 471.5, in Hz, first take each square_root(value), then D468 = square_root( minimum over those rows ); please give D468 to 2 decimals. 4.30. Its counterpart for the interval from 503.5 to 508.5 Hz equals 4.60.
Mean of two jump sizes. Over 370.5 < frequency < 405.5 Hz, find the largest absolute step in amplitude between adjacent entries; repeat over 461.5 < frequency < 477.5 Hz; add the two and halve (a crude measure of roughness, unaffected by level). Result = 58.5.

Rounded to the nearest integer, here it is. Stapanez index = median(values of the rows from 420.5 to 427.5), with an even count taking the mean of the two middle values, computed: 451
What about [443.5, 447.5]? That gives 486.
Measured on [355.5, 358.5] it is 410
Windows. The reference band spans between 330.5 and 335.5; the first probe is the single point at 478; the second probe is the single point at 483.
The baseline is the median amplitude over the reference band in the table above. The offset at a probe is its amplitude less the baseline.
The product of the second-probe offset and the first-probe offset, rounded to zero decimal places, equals 22194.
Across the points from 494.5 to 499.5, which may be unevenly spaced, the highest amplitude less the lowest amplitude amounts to 78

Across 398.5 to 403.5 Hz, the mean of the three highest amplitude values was 401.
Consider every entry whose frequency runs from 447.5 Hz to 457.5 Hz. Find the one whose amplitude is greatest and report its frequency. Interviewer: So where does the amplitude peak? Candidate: 451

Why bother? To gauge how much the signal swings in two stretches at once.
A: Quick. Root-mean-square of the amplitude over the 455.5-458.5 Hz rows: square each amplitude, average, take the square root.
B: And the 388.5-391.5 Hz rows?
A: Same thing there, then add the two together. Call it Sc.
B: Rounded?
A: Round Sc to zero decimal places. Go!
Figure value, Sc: 803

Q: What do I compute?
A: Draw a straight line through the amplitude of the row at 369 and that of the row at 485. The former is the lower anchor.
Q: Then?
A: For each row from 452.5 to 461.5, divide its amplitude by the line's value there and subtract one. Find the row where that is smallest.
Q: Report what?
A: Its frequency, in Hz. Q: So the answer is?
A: 456 Hz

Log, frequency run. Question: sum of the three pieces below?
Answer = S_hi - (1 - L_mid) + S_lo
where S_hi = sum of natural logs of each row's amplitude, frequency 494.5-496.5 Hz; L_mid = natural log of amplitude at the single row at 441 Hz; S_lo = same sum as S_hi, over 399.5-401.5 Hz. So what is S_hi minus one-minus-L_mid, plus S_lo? 29.3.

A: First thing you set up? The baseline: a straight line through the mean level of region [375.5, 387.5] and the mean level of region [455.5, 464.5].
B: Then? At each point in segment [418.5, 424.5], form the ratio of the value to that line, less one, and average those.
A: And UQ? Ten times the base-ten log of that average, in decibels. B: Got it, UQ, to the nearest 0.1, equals -6.9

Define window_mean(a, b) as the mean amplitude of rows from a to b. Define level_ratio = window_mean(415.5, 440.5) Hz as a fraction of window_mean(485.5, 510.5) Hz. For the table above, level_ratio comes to 1.1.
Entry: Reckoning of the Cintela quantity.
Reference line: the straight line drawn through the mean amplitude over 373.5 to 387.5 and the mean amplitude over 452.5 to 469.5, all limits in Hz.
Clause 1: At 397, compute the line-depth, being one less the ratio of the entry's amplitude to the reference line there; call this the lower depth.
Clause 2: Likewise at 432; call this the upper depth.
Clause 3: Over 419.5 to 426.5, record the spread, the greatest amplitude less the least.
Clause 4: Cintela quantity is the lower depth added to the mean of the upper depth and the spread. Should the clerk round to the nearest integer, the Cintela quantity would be 32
